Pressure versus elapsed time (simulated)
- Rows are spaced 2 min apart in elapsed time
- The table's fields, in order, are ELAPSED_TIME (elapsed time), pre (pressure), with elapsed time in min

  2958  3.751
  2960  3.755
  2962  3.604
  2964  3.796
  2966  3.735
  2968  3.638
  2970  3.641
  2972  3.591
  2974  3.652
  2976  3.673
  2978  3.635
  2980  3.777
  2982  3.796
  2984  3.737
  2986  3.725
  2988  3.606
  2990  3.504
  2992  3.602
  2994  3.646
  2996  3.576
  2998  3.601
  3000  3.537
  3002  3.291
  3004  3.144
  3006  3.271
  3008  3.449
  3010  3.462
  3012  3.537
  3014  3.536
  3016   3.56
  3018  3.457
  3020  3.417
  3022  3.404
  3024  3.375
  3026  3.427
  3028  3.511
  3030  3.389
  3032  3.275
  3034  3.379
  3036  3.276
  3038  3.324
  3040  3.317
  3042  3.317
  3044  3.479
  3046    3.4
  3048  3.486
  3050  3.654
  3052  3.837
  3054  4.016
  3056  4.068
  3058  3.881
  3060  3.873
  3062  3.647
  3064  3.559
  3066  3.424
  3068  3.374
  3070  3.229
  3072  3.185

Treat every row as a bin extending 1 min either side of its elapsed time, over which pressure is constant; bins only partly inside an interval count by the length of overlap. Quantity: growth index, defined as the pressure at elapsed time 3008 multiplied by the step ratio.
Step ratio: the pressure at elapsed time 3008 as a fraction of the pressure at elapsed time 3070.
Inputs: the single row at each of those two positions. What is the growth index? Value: 3.68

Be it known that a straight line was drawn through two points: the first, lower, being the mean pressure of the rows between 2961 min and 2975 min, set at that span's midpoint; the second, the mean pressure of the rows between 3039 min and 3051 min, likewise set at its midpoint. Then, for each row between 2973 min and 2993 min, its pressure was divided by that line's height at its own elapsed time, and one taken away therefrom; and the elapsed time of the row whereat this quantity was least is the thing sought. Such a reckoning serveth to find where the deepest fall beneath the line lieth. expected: 2990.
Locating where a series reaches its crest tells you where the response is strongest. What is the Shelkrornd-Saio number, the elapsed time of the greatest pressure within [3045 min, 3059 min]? 3056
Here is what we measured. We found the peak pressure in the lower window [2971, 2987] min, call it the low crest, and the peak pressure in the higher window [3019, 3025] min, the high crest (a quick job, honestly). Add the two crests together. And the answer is 7.21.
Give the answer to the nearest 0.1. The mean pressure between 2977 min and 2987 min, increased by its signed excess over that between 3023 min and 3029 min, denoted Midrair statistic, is 4.0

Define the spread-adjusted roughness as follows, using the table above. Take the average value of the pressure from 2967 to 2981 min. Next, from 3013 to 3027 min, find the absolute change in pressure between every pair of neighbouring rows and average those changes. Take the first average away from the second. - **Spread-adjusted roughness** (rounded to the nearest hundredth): -3.61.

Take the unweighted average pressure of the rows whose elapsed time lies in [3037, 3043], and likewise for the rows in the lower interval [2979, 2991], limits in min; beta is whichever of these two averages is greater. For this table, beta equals 3.69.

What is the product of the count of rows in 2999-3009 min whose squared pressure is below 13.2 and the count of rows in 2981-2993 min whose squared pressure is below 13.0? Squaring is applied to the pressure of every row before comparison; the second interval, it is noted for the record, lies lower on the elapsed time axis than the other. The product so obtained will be 10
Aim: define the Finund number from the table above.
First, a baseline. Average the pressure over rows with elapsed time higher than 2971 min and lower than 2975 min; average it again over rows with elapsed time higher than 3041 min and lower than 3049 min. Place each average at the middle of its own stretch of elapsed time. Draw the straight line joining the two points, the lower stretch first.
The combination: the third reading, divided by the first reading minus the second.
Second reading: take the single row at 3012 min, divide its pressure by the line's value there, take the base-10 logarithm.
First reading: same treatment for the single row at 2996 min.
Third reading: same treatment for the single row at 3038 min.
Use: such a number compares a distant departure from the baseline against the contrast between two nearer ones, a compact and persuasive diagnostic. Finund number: 20.5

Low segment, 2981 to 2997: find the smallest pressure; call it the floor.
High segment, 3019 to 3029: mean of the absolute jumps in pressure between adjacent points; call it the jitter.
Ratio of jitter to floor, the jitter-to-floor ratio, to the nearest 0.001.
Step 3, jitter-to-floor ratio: 0.013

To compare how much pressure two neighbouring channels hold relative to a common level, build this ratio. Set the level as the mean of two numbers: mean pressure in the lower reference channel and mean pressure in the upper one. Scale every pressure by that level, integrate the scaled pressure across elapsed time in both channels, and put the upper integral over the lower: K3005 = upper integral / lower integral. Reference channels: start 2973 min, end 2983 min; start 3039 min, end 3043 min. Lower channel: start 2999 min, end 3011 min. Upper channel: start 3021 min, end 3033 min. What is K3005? 1.0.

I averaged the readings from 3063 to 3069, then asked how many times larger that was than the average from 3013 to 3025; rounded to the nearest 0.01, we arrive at 1.00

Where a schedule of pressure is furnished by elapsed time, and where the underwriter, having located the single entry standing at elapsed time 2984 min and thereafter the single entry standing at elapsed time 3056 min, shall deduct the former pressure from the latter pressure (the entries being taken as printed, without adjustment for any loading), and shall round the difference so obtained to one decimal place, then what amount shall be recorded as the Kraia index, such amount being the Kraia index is 0.3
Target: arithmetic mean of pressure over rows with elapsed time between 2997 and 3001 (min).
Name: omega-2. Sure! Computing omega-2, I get 3.57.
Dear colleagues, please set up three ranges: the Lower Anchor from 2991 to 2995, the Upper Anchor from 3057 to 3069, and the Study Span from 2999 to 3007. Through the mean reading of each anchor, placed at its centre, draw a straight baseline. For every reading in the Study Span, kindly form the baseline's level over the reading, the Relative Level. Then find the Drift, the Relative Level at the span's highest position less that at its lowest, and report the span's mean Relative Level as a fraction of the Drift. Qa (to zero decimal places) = 13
